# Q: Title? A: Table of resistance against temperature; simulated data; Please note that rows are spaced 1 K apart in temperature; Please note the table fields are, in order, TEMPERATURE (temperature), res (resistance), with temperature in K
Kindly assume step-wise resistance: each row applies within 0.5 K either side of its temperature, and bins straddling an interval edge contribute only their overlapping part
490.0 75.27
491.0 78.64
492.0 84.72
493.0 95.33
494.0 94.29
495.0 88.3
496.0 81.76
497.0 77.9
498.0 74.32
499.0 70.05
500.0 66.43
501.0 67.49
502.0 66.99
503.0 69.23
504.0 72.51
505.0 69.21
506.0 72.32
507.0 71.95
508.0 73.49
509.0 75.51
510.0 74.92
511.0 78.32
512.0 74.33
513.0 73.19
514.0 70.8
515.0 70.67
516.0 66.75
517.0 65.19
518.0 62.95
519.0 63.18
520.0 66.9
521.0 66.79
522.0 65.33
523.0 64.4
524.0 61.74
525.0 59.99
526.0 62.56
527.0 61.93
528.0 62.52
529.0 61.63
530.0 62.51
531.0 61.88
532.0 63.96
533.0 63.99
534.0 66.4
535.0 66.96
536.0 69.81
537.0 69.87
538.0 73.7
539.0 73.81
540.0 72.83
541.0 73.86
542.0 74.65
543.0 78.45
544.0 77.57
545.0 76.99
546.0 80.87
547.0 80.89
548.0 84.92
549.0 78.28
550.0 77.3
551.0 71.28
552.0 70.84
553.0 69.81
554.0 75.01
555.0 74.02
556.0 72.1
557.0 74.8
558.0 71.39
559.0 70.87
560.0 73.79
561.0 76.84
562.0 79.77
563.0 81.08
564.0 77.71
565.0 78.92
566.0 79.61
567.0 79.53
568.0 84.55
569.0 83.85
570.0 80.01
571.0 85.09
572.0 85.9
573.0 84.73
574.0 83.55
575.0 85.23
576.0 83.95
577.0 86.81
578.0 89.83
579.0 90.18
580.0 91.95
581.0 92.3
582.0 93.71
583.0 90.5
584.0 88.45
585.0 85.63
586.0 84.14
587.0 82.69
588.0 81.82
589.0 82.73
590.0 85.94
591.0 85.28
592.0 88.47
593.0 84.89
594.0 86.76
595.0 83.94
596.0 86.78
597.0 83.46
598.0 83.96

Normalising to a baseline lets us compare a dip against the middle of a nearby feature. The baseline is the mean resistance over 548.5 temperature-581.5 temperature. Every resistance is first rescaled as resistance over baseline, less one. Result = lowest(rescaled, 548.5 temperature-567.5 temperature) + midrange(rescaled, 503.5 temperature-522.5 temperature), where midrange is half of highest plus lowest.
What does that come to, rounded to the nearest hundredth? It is -0.25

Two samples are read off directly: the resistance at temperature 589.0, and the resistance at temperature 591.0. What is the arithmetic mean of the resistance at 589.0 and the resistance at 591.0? 84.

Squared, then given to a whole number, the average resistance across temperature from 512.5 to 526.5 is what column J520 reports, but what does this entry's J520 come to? 4322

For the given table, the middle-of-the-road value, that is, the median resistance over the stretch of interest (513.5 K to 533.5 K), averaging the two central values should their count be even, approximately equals 64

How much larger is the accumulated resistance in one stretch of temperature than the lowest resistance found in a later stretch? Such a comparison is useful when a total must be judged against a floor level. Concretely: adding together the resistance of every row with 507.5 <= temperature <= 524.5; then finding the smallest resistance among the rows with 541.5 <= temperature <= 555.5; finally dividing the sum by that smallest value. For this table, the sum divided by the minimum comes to 16.8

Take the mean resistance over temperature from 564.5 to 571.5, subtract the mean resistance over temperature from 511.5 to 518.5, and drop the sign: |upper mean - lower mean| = 13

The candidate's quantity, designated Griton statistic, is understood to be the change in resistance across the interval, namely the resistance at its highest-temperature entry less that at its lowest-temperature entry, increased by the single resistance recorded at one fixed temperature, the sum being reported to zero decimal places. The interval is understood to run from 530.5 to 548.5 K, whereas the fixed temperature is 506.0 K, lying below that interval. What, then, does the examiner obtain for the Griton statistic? 95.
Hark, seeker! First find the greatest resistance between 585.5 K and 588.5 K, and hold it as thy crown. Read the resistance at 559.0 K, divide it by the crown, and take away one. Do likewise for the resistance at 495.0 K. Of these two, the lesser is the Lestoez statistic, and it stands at -0.158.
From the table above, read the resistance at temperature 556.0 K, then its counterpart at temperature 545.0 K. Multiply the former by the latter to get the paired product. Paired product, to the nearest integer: 5551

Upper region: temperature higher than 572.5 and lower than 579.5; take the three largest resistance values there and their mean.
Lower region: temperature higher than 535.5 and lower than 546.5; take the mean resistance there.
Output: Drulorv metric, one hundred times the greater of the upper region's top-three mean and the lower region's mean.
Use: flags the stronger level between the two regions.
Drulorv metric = 8894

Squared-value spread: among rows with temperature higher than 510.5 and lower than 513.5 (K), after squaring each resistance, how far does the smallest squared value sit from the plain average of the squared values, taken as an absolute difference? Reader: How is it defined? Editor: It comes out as 315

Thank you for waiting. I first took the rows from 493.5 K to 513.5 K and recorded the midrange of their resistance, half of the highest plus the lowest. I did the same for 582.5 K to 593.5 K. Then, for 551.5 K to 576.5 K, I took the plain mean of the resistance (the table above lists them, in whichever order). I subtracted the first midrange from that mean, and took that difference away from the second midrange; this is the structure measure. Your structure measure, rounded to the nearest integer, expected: 88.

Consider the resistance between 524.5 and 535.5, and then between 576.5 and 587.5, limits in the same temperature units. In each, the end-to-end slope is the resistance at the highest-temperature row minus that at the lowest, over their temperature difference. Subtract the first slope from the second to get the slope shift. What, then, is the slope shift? -1.1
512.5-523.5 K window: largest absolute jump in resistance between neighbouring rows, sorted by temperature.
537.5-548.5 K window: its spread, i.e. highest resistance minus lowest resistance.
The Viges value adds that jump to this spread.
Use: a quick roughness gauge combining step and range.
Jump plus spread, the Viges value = 16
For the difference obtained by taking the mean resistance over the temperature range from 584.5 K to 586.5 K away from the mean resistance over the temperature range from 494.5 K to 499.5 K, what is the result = -6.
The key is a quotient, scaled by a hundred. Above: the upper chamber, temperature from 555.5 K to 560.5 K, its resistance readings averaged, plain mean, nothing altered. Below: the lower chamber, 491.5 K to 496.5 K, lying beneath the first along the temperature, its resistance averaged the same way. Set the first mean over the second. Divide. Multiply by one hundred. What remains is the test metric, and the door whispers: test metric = 82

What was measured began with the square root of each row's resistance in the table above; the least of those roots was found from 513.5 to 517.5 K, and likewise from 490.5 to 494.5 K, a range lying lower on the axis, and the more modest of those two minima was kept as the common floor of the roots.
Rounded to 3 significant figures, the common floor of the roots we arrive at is 8.07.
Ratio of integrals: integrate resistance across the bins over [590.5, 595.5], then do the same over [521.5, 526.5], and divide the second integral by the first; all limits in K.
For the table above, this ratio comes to 0.73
